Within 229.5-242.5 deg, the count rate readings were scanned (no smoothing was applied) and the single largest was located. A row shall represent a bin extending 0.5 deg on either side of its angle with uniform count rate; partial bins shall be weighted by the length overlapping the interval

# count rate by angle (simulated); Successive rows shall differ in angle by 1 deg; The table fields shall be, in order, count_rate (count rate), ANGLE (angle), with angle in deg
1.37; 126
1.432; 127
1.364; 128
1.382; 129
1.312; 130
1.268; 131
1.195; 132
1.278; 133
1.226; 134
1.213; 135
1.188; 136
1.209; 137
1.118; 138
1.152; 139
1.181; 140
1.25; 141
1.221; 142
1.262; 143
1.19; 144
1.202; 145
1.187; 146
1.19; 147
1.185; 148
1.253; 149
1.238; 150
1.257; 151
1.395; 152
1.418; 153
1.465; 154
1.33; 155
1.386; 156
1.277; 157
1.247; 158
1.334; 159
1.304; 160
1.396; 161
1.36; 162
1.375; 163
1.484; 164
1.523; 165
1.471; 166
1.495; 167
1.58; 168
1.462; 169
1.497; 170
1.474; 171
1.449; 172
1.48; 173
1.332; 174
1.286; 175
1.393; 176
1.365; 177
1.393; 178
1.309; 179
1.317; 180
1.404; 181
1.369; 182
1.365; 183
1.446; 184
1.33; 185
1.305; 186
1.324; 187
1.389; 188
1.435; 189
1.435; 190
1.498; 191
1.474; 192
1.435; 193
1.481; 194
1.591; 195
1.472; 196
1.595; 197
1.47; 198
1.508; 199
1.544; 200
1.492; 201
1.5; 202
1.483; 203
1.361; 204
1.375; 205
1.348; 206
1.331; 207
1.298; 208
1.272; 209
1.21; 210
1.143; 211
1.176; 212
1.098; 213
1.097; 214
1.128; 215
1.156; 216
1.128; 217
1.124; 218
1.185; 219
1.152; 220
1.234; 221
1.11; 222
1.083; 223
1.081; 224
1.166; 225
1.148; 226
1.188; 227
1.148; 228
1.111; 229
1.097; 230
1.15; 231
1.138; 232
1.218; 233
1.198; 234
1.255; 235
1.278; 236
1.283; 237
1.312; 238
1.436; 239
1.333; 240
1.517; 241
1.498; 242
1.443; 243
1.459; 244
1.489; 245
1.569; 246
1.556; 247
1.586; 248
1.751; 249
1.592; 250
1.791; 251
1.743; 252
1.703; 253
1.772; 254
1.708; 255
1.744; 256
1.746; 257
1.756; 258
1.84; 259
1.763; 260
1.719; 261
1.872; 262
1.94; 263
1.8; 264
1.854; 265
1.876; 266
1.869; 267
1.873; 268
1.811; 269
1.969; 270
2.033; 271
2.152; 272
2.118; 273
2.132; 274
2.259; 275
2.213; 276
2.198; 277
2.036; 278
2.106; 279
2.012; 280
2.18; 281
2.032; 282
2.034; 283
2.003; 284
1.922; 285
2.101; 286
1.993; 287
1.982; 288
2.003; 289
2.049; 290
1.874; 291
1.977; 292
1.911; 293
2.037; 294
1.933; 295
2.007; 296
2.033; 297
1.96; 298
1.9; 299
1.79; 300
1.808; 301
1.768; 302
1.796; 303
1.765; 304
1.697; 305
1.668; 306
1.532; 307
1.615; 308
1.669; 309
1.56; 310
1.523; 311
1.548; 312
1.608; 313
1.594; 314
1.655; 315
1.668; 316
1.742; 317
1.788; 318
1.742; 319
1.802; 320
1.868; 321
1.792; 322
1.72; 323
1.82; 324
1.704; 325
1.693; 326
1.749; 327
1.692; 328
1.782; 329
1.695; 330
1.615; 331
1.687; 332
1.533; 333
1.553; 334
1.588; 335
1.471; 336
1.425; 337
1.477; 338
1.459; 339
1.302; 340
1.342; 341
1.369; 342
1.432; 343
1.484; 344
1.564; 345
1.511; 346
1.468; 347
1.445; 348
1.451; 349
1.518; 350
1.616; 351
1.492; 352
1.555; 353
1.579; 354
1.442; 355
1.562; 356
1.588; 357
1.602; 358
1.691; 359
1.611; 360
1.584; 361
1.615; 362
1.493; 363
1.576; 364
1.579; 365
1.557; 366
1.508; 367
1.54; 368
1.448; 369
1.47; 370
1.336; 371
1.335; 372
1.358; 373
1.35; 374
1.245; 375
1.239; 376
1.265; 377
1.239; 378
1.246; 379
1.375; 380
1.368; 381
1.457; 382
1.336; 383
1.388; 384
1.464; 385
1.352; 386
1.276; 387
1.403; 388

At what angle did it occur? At 241 deg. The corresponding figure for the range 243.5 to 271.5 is 271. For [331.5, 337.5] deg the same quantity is 332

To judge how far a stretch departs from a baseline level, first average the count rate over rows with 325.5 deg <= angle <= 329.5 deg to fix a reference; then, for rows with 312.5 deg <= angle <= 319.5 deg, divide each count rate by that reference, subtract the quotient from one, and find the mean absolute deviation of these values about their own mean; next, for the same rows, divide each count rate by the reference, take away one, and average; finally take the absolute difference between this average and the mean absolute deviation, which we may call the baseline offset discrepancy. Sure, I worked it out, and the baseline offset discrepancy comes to 0.06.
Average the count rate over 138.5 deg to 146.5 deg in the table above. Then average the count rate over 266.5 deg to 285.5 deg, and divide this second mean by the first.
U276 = 1.70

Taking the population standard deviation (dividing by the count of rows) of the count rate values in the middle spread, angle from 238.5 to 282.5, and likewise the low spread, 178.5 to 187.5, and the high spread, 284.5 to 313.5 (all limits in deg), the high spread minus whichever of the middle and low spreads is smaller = 0.13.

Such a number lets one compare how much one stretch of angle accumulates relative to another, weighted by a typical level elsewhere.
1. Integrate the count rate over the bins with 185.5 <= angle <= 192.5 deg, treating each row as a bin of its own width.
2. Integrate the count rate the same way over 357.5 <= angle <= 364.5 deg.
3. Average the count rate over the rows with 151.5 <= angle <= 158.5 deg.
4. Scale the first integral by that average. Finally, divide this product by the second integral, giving 1.2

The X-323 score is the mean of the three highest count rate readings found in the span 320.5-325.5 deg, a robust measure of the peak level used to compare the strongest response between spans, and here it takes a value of 1.83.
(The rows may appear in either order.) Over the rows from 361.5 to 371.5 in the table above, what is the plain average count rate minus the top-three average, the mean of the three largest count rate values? -0.08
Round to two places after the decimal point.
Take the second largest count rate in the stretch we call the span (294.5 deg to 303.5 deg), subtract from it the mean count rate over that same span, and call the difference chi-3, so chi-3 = 0.12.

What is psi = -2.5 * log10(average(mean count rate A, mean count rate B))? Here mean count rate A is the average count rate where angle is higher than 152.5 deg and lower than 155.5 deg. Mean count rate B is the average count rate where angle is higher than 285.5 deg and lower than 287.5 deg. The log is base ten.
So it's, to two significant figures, -0.59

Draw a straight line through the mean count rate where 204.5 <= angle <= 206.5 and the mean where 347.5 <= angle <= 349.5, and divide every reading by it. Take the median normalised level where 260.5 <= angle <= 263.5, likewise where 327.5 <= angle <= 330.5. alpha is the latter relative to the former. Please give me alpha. 0.88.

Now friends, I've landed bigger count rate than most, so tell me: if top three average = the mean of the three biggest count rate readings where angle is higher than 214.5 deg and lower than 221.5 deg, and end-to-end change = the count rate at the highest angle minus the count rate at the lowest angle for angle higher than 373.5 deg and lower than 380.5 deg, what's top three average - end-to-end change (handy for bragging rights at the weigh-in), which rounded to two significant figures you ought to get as 1.2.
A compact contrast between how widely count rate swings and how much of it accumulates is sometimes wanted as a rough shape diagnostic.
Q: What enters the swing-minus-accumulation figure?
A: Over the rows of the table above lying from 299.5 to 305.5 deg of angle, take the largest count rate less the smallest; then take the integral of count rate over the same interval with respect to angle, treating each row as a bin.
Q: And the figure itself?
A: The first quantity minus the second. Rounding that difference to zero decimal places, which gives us -11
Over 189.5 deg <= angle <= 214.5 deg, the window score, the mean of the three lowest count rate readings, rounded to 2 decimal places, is 1.11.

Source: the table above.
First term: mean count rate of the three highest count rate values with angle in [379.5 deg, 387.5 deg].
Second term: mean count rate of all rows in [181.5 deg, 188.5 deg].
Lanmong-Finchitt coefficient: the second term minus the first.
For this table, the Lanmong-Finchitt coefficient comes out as -0.1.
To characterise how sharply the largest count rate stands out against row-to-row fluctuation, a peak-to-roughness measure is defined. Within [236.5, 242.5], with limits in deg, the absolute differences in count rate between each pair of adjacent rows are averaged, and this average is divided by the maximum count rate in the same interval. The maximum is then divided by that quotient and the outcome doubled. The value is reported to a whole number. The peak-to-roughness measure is 50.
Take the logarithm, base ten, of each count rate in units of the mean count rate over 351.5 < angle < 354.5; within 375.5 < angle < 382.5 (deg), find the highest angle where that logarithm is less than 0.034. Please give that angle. 382 deg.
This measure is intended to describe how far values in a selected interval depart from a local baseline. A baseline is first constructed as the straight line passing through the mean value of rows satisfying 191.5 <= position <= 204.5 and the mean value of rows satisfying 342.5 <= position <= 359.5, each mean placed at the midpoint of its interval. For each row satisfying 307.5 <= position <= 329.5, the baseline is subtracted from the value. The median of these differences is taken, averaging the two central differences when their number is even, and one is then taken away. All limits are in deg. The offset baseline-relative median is -0.82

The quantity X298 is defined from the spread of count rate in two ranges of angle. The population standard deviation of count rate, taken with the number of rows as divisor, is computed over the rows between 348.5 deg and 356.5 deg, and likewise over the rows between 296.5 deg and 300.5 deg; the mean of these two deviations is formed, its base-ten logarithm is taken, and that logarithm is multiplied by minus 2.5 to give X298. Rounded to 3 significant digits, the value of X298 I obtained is 2.83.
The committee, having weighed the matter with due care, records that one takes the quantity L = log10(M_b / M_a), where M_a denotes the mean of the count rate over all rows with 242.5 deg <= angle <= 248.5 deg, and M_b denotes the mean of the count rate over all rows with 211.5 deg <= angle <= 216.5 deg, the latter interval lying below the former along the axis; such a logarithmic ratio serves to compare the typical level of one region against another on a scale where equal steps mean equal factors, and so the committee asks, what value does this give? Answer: -0.13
